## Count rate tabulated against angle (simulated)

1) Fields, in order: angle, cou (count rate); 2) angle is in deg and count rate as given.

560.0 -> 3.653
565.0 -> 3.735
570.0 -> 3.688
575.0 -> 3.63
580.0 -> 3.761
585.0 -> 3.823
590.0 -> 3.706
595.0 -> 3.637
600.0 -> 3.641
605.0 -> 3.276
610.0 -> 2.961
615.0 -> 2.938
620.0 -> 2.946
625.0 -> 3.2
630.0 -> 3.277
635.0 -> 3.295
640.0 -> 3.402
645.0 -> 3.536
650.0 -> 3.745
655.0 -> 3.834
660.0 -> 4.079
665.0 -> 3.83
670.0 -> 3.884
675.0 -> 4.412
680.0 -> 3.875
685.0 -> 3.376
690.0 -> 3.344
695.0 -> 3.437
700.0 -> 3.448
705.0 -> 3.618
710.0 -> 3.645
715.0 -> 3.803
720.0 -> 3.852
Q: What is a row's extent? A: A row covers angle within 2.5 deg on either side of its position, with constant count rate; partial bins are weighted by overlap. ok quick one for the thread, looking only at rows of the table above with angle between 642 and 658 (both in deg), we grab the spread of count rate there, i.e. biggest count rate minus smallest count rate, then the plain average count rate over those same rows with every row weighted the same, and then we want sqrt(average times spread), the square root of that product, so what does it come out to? 1.05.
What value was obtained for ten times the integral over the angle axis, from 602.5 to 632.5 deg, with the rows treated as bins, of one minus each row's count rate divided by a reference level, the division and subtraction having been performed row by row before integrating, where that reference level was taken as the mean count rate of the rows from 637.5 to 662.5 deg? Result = 50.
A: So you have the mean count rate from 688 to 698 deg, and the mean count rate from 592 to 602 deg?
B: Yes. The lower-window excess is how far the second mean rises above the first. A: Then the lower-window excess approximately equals 0.25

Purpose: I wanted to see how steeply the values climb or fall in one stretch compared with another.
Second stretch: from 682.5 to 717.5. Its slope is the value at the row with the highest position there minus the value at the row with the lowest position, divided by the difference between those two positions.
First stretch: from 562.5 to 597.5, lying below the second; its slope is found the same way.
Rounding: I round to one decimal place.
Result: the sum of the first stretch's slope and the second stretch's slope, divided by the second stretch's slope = 0.8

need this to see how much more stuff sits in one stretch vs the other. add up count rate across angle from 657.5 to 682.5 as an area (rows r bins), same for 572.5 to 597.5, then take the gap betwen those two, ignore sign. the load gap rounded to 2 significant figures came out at 7.6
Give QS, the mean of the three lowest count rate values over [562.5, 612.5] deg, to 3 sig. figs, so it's 3.29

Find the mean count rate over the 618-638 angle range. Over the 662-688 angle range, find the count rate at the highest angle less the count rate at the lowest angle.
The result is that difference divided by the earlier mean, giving -0.14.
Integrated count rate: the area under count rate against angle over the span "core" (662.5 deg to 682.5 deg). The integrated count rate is 80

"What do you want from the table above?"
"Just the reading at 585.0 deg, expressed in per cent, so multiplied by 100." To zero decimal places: 382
